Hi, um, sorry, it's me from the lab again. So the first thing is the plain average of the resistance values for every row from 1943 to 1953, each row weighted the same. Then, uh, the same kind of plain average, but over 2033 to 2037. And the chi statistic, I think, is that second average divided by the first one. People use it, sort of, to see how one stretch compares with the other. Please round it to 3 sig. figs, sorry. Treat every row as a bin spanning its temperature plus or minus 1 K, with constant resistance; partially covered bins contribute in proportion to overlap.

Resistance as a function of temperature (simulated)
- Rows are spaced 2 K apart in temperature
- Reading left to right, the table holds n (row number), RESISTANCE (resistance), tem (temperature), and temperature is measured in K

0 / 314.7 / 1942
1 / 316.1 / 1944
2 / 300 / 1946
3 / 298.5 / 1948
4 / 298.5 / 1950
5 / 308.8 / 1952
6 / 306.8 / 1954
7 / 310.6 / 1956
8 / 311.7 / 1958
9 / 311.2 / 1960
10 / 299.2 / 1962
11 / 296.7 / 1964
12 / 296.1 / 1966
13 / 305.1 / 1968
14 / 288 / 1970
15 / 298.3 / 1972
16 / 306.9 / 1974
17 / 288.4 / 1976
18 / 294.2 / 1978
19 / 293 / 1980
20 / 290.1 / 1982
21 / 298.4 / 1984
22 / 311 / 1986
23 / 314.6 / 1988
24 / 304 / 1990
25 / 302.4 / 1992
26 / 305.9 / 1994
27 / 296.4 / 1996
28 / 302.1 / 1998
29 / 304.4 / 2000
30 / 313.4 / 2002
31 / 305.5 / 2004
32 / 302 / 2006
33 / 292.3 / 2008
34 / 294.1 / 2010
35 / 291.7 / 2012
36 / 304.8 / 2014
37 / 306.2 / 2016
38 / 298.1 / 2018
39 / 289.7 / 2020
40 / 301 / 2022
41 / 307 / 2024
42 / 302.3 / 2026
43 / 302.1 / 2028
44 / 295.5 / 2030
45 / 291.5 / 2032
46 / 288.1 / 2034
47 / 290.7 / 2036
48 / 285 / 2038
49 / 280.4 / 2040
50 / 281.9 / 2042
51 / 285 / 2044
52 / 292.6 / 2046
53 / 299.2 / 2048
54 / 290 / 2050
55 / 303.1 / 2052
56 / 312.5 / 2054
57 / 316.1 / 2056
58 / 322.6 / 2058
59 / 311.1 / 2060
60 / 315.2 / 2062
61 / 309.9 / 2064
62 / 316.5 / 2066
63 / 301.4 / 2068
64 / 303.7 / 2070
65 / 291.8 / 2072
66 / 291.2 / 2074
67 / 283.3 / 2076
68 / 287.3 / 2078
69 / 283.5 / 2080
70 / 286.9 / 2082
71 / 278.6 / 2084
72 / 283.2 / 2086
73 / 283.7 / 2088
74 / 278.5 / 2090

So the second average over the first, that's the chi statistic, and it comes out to 0.951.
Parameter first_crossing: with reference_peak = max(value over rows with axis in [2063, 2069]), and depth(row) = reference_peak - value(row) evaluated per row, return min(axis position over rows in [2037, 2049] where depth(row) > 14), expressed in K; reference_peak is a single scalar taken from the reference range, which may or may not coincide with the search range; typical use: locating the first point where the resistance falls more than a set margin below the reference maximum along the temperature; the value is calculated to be 2038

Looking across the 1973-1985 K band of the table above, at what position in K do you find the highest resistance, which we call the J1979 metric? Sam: 1974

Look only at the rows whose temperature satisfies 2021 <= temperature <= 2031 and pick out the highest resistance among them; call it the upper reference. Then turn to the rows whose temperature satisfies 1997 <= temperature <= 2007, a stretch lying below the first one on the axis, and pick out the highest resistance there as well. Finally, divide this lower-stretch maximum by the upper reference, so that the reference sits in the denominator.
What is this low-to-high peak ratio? 1.02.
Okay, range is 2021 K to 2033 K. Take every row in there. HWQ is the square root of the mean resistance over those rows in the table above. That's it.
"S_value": 17.3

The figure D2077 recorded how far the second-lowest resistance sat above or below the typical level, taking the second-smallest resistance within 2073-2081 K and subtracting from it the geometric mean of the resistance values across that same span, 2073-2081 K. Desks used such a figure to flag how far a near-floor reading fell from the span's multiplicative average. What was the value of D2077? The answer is -3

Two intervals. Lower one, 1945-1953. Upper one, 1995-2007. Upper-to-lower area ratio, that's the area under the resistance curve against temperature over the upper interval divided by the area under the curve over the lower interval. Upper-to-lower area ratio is 1.5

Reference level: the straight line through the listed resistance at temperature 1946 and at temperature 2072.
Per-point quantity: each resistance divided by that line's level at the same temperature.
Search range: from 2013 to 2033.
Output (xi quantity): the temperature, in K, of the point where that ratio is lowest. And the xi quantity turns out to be 2020 K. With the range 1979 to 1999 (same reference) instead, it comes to 1982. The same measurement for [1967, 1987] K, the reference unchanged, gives 1970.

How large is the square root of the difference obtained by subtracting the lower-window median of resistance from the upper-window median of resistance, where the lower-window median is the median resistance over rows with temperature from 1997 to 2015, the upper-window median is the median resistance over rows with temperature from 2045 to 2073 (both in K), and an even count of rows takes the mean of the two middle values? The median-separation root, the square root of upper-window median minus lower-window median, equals 2.2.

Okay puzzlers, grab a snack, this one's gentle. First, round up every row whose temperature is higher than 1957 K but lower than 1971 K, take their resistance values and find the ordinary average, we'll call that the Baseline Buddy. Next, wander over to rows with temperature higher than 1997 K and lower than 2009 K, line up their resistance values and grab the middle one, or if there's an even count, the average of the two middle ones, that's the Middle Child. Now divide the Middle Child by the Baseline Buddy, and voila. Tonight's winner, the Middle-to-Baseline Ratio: 1.01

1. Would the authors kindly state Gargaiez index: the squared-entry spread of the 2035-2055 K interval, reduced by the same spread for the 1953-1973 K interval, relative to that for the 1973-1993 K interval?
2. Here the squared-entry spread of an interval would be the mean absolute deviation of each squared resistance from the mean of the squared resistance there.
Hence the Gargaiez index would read 0.1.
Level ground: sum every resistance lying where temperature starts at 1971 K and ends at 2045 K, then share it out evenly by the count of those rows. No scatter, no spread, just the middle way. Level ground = 298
